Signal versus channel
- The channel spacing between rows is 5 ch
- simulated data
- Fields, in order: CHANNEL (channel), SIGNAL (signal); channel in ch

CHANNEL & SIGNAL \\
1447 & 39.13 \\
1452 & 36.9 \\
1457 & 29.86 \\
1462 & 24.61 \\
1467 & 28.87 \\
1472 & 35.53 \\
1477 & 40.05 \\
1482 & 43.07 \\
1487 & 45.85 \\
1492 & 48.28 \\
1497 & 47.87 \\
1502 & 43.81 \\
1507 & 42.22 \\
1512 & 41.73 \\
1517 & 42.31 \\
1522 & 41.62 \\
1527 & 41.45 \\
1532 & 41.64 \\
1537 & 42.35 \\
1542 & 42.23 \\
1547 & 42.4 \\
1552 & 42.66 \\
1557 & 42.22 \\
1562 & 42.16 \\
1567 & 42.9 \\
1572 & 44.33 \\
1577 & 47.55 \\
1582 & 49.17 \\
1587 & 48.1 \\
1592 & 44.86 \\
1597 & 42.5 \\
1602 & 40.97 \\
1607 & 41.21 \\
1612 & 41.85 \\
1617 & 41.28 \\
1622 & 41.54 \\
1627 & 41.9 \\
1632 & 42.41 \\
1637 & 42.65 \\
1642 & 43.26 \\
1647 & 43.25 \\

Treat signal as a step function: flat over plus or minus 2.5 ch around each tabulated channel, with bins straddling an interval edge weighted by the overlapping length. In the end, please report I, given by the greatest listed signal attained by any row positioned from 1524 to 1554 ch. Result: 42.66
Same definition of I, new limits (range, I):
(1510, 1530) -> 42.31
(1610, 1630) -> 41.9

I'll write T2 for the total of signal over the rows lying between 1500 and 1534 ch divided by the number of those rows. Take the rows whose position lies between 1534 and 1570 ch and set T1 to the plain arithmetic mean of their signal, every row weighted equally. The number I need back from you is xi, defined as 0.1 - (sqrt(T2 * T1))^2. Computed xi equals -1786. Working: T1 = 42.4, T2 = 42.1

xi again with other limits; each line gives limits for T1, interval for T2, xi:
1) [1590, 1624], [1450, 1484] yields -1434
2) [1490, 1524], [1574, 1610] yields -1975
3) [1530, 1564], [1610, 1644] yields -1779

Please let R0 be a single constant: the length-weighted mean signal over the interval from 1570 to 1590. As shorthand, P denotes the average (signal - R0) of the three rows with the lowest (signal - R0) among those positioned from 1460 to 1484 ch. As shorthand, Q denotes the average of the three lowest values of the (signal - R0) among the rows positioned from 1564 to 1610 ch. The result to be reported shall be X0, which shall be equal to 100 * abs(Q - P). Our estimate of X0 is 1189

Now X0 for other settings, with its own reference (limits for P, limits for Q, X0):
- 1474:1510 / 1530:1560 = 25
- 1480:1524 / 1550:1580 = 49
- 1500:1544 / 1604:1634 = 23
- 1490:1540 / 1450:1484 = 1379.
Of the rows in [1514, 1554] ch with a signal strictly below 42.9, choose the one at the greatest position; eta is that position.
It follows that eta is 1552 ch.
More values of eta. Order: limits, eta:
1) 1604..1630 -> 1627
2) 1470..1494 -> 1477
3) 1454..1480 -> 1477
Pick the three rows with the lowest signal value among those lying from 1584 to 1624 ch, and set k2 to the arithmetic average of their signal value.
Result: 41.2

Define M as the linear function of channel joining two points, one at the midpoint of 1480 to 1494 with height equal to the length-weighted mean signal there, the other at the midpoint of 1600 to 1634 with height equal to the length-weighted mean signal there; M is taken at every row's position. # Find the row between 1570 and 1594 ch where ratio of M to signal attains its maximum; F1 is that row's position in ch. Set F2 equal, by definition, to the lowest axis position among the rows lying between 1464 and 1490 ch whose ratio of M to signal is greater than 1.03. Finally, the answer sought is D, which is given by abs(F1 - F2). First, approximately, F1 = 1572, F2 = 1467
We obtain 105 ch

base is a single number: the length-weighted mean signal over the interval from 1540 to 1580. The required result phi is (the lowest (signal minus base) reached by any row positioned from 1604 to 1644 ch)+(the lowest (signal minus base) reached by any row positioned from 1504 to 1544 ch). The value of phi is -4.1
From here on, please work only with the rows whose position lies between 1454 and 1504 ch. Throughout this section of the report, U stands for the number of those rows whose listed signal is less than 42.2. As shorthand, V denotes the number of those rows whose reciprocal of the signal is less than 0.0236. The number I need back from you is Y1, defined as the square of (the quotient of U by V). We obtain 1.0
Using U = 5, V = 5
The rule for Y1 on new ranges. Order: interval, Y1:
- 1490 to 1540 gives 1.8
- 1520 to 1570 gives 1.8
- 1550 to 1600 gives 0.0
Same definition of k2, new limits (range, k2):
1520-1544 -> 41.6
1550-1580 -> 42.3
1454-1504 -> 27.8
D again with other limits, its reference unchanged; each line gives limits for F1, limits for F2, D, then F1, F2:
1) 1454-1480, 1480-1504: 20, 1462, 1482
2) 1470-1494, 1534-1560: 65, 1472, 1537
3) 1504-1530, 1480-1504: 30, 1512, 1482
